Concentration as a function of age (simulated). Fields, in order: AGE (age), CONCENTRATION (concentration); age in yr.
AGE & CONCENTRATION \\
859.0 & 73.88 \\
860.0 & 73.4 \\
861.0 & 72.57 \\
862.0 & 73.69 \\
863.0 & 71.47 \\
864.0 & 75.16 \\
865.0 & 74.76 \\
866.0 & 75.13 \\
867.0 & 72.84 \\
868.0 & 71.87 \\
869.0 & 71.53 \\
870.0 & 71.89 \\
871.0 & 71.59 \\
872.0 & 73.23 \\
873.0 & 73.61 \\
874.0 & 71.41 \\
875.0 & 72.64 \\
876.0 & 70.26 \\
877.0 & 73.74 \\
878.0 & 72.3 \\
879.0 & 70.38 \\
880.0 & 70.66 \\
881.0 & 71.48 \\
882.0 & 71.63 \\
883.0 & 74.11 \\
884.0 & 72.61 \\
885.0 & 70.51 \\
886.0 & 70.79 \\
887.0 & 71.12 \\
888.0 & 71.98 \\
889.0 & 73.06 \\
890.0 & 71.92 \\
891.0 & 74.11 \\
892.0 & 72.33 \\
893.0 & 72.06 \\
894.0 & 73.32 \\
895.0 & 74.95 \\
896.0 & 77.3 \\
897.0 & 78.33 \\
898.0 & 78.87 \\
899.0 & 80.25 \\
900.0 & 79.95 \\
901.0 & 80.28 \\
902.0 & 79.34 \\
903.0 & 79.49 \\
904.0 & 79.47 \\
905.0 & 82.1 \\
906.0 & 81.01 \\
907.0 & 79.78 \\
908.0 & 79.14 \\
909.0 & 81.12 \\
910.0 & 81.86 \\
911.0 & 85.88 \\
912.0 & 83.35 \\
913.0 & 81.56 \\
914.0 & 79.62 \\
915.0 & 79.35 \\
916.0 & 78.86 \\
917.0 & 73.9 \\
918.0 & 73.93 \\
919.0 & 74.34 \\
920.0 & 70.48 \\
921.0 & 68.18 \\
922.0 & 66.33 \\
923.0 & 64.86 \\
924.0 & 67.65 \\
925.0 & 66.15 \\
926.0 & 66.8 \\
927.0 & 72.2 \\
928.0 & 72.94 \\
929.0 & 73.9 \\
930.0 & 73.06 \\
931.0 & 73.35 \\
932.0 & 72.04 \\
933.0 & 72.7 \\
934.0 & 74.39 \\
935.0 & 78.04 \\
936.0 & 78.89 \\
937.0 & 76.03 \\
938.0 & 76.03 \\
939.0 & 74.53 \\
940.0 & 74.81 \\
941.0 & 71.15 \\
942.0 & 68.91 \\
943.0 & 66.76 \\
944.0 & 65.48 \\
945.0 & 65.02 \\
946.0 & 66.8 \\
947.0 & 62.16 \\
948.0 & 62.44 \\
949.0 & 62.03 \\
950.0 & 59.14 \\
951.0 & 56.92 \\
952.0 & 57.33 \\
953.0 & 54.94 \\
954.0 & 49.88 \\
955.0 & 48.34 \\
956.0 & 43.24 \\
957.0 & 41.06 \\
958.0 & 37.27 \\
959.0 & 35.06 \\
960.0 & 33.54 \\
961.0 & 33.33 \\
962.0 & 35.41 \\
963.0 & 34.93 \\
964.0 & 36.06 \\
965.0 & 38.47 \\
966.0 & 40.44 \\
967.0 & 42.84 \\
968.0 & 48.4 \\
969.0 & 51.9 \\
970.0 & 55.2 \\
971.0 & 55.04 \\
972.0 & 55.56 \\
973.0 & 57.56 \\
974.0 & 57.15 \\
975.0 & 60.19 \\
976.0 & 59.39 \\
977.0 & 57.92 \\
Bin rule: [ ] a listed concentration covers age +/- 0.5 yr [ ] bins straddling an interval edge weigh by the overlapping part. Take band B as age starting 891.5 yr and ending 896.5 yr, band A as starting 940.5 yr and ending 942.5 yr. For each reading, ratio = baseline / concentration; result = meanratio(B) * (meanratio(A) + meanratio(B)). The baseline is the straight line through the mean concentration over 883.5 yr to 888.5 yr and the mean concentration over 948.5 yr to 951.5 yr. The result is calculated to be 1.72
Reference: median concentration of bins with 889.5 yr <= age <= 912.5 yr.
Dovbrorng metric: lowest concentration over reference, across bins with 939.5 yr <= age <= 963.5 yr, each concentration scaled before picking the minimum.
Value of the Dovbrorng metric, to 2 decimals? 0.42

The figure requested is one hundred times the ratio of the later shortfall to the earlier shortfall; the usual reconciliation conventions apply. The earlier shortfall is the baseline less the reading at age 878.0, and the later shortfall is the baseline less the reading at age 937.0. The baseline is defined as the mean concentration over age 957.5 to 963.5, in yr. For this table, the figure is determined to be 110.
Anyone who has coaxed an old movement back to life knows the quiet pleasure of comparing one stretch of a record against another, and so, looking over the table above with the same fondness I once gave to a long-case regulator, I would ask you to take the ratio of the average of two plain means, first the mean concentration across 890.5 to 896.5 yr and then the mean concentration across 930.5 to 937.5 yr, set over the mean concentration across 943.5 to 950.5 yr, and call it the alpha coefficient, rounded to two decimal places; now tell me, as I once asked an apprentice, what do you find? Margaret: 1.18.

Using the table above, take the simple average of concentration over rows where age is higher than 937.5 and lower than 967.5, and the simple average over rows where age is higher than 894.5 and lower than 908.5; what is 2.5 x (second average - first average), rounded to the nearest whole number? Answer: 65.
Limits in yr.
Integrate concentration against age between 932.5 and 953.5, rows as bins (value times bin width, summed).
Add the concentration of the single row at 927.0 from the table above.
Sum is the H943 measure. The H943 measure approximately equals 1497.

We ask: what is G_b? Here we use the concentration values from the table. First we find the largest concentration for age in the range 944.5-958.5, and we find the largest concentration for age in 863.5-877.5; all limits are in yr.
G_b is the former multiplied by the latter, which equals 5021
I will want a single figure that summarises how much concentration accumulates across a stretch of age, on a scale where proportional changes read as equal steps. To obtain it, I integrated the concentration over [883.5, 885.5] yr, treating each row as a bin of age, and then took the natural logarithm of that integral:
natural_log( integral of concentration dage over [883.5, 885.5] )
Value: 4.96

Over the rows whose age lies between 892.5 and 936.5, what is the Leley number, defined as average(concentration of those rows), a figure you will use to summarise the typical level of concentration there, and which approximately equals 75.9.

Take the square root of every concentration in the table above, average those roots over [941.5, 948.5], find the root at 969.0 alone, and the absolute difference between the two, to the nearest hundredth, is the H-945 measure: 0.88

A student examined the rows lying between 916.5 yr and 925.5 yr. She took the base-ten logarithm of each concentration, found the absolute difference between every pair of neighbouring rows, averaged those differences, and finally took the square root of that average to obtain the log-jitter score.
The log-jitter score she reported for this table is 0.106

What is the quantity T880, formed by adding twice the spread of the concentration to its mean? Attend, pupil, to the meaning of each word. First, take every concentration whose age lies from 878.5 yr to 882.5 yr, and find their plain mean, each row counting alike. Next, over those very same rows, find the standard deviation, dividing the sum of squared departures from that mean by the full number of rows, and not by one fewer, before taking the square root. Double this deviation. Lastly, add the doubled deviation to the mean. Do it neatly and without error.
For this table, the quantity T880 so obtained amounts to 72.1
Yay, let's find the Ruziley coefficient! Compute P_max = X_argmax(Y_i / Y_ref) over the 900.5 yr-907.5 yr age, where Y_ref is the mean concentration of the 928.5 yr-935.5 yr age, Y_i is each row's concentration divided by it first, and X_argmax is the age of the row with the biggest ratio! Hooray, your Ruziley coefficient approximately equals 905.0 yr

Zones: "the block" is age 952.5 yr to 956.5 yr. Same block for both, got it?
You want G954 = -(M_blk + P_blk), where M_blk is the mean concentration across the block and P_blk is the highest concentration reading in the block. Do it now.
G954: -104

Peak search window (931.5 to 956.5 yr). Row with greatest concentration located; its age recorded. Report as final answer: 936.0 yr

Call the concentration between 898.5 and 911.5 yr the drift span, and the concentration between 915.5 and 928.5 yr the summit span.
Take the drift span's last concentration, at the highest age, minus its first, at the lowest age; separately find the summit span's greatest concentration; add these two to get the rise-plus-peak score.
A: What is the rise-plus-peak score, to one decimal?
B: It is 84.5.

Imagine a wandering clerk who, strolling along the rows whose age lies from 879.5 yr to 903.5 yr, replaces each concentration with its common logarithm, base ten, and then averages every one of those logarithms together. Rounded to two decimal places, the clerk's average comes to 1.87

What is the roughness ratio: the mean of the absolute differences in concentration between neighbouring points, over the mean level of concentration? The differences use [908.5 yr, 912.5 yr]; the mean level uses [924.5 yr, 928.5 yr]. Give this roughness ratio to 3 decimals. 0.035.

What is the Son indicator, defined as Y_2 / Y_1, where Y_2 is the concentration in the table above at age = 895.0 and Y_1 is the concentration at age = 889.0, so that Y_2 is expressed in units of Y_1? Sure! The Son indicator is 1.03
